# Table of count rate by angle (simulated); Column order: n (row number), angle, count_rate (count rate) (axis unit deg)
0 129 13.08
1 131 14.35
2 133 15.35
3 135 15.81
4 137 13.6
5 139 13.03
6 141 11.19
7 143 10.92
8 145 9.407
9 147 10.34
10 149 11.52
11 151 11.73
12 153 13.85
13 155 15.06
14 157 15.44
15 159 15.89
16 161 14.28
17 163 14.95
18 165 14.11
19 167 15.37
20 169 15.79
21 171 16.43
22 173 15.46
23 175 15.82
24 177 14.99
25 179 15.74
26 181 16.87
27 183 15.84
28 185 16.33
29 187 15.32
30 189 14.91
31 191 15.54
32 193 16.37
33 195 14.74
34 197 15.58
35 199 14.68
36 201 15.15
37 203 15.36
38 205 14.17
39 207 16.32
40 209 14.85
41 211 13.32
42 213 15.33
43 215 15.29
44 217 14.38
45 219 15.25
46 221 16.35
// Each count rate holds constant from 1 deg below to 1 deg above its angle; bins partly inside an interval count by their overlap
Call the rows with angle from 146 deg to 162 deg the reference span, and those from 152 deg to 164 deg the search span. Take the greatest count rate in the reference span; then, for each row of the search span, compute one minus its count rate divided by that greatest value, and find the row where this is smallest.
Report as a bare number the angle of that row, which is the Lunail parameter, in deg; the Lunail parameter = 159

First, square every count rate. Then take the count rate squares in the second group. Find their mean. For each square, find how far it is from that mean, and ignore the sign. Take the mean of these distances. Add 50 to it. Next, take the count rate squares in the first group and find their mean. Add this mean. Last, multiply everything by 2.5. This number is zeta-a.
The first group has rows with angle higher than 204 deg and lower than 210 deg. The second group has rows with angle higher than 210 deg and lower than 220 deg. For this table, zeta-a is 748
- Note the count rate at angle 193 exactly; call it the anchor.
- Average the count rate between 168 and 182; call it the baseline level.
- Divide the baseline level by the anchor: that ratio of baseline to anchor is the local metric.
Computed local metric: 0.970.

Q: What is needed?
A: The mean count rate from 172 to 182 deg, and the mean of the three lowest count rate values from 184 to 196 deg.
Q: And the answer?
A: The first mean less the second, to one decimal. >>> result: 0.8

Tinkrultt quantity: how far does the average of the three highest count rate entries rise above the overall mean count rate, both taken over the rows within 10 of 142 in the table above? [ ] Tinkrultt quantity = 2.6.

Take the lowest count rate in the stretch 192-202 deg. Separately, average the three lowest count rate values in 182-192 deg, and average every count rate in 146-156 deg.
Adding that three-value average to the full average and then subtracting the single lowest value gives 13.1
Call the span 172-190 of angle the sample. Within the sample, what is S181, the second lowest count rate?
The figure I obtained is 14.99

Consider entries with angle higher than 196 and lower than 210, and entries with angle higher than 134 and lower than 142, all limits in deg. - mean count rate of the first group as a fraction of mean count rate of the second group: 1.13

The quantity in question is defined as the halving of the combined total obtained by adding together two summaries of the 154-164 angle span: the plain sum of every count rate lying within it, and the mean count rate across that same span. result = 45.4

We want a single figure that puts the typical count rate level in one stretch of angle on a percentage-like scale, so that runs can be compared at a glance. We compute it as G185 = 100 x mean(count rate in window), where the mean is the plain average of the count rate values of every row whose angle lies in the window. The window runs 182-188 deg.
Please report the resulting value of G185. 1583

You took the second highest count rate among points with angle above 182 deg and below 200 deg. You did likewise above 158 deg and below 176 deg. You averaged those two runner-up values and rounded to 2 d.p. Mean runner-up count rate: 16.11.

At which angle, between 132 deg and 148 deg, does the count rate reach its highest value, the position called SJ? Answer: 135 deg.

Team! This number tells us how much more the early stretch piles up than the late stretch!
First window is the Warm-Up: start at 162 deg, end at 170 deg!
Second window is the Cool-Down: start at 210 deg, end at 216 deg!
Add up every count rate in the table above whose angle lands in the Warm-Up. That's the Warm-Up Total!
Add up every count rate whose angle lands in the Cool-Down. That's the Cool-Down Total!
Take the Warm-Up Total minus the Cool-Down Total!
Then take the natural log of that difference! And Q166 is 2.8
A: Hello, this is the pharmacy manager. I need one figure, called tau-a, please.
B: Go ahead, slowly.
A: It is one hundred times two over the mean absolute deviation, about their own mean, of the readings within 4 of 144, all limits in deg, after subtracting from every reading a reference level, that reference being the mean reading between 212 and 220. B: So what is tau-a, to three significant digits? 339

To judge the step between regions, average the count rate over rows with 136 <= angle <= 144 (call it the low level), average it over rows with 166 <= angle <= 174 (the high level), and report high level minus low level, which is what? 3.6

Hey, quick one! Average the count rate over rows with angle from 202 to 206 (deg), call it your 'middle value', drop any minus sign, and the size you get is 14.8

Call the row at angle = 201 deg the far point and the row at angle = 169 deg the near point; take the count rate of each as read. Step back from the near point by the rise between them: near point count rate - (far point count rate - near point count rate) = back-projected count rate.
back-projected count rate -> 16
